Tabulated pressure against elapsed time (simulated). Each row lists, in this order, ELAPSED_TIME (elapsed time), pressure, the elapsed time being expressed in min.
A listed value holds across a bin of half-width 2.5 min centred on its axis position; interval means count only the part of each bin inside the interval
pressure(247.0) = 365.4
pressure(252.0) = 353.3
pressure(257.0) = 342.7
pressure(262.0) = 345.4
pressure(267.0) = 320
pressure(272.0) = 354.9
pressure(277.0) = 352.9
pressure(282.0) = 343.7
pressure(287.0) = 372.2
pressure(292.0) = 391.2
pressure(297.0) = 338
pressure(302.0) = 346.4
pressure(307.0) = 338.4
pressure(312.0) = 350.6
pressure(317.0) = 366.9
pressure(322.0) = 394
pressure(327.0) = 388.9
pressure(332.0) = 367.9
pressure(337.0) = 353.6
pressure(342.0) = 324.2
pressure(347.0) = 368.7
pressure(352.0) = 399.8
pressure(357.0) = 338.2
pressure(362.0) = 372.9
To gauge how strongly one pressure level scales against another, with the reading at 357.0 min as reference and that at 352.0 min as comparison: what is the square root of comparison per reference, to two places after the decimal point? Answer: 1.09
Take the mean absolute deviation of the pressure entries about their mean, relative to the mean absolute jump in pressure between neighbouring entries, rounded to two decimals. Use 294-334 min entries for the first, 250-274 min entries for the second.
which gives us 0.98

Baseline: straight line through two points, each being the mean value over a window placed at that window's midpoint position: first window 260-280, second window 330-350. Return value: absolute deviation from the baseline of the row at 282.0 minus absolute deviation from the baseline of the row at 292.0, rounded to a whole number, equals -43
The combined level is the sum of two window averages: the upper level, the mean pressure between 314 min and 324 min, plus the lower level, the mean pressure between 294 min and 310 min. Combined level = 721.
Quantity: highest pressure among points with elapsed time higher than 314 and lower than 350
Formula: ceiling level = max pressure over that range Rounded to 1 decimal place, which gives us 394.0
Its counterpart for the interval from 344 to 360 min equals 399.8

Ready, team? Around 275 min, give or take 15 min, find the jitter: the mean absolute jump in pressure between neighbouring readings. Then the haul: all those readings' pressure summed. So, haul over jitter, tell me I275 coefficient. 104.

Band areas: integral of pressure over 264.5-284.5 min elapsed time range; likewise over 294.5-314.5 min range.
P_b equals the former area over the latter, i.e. 0.999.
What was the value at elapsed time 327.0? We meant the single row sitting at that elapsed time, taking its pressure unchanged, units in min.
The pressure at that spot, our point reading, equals 388.9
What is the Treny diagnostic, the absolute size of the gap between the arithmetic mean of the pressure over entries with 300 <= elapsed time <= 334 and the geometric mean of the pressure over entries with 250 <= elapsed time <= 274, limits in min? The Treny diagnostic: 22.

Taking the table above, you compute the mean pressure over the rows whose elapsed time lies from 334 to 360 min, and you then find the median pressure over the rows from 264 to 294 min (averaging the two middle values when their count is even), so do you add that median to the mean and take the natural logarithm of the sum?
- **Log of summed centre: 6.57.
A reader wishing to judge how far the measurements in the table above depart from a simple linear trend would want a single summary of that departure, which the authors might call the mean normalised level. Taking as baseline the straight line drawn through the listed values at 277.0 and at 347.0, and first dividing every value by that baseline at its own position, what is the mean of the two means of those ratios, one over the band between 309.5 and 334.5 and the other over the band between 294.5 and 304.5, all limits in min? 0.99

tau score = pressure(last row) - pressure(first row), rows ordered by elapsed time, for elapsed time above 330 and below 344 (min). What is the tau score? -44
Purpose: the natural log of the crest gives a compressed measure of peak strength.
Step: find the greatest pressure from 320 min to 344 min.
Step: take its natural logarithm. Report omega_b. 5.98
